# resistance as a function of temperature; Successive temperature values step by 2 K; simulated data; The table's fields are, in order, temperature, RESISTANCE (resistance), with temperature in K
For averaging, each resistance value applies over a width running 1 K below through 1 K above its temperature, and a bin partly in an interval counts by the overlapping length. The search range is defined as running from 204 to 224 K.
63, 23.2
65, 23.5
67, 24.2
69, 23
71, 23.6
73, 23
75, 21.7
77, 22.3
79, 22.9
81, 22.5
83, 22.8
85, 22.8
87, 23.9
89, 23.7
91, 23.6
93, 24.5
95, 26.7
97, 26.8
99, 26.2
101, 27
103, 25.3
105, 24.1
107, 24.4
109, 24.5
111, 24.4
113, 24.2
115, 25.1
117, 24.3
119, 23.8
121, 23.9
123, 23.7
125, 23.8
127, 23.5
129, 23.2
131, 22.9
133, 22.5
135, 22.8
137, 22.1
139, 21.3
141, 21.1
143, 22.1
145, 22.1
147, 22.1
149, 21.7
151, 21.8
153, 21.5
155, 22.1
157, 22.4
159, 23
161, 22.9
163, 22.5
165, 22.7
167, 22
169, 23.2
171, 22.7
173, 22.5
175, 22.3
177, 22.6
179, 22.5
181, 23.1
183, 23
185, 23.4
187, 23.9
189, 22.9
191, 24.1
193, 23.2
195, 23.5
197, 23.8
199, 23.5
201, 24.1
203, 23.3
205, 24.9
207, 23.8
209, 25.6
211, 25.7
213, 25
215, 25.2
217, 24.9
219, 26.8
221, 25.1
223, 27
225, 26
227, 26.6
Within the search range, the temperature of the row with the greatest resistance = 223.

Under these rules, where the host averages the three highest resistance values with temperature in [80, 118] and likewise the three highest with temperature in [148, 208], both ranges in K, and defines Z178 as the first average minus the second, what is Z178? 2.5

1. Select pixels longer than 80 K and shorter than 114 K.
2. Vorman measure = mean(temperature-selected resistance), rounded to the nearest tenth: 24.6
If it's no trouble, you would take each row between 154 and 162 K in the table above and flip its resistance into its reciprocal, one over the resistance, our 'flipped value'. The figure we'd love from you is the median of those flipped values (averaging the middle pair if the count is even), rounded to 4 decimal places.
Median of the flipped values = 0.0442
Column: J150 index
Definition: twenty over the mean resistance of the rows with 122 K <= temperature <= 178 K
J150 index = 0.890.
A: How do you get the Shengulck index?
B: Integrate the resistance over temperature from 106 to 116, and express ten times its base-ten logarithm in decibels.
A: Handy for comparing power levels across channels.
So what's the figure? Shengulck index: 23.9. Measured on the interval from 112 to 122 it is 23.8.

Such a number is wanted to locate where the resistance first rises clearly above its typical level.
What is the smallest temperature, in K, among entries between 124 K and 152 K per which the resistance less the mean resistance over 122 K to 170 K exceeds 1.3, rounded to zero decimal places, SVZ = 125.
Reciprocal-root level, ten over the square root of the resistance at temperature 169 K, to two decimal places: 2.08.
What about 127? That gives 2.06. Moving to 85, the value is 2.09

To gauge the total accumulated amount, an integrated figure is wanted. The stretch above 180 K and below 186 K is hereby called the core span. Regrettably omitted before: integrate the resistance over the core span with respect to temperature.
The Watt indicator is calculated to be 139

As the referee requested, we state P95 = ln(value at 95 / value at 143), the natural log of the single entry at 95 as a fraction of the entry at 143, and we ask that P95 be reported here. 0.19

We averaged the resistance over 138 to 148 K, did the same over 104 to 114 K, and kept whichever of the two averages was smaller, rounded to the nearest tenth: 21.7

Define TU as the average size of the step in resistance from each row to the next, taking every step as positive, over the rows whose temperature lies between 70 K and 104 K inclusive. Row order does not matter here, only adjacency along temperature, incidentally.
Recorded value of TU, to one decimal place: 0.7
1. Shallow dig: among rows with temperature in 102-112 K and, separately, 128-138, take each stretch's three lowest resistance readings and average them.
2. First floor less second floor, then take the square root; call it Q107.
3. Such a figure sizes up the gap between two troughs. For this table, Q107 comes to 1.35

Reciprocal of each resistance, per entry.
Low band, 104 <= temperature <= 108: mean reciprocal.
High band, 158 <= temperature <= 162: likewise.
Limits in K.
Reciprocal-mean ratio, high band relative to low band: 1.06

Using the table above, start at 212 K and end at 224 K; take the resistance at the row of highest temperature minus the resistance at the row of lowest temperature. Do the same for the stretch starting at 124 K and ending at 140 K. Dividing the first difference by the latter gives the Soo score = -1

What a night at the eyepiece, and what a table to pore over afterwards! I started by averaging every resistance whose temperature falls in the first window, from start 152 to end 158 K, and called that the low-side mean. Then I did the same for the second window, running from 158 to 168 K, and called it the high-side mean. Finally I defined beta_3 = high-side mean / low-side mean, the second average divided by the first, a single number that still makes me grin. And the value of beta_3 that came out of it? 1.03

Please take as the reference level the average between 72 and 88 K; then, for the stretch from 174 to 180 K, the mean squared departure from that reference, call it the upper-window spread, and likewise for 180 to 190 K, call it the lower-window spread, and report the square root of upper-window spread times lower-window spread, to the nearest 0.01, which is 0.19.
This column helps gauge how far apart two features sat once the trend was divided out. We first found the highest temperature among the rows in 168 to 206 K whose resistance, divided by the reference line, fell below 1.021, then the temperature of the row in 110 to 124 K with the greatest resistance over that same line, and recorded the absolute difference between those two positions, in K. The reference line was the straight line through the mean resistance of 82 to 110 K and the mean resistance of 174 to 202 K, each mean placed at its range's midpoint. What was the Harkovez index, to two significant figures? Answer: 88 K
